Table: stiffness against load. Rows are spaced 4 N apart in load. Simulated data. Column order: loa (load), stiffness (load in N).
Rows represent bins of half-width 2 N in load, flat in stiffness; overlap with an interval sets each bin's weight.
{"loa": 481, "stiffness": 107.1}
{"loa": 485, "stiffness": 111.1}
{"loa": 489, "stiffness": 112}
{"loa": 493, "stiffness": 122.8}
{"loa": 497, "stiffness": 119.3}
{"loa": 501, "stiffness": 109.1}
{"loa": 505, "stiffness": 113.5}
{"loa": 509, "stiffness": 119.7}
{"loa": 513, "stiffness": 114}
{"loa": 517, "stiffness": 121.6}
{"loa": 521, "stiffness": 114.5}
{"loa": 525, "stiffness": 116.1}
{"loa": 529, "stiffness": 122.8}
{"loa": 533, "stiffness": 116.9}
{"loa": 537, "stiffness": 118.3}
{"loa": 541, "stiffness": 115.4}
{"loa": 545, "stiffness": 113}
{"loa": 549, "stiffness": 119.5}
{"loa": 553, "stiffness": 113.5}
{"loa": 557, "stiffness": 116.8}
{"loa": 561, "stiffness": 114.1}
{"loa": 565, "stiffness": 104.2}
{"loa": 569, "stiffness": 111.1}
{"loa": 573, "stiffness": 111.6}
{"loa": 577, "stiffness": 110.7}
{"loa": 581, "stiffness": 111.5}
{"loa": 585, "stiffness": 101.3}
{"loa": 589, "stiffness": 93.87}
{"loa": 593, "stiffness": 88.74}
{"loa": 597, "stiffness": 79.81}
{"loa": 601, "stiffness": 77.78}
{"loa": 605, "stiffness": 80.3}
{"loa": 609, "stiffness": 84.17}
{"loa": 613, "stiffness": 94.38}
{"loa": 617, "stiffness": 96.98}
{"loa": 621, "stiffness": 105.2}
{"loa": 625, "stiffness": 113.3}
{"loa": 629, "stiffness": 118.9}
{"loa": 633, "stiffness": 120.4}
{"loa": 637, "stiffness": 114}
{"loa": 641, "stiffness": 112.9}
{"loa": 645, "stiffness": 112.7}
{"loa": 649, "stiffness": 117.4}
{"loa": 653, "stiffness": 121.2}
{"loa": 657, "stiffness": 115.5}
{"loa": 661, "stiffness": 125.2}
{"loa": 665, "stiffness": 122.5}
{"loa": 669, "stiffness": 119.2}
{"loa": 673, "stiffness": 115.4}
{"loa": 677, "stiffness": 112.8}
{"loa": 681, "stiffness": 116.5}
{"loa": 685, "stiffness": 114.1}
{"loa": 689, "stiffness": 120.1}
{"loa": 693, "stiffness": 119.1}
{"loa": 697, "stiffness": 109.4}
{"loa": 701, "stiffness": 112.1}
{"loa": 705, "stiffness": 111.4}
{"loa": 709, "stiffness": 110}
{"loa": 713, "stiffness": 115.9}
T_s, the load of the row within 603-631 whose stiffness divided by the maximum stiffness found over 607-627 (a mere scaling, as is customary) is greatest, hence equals 629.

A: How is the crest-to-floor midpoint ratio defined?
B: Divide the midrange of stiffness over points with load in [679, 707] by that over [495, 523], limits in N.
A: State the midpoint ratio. 0.99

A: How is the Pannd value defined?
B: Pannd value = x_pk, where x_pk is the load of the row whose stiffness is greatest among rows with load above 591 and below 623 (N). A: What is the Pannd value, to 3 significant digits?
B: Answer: 621 N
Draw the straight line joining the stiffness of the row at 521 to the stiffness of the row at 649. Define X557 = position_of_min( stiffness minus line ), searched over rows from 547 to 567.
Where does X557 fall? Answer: 565 N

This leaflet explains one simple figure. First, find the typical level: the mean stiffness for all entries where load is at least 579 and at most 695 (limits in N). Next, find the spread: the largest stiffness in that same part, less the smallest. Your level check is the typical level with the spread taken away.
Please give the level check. 60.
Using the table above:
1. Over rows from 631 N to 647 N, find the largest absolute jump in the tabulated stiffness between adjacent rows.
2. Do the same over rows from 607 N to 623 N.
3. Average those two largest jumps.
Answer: 8.3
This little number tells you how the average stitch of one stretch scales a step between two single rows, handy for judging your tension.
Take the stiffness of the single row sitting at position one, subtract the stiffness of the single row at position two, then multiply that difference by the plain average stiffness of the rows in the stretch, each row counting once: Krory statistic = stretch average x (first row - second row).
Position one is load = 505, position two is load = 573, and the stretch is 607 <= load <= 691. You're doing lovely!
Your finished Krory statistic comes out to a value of 215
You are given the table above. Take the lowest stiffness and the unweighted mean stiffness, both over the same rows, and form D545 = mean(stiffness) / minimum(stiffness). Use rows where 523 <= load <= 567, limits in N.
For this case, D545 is 1.11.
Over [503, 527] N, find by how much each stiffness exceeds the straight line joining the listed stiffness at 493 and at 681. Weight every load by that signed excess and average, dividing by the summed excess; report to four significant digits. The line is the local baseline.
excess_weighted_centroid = 514.4 N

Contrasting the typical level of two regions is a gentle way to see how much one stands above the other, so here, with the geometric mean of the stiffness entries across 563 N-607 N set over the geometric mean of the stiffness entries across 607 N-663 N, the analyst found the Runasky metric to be 0.87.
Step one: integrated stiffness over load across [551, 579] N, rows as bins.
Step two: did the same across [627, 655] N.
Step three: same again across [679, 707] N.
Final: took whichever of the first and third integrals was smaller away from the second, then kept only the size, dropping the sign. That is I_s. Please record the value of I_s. 142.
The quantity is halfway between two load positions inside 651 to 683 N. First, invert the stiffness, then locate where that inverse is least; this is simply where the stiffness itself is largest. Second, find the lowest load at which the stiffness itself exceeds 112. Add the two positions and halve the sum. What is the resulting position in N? 657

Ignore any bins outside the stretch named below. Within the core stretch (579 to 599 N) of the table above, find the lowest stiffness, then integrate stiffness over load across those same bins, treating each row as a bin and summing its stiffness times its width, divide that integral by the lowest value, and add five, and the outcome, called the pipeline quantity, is 29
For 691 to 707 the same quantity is 22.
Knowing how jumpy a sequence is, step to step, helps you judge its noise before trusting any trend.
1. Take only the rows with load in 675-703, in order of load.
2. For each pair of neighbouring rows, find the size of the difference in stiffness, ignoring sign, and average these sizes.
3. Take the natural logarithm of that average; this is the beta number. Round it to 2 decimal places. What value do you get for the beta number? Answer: 1.45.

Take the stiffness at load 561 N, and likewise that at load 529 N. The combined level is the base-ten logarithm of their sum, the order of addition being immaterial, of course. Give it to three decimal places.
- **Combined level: 2.375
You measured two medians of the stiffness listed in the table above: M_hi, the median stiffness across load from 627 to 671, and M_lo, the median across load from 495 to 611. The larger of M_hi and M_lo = 119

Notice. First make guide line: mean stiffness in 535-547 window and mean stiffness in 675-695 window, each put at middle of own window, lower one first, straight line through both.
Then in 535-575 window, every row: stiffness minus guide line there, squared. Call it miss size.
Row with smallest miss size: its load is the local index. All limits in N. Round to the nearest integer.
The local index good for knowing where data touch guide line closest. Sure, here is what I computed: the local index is 541 N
